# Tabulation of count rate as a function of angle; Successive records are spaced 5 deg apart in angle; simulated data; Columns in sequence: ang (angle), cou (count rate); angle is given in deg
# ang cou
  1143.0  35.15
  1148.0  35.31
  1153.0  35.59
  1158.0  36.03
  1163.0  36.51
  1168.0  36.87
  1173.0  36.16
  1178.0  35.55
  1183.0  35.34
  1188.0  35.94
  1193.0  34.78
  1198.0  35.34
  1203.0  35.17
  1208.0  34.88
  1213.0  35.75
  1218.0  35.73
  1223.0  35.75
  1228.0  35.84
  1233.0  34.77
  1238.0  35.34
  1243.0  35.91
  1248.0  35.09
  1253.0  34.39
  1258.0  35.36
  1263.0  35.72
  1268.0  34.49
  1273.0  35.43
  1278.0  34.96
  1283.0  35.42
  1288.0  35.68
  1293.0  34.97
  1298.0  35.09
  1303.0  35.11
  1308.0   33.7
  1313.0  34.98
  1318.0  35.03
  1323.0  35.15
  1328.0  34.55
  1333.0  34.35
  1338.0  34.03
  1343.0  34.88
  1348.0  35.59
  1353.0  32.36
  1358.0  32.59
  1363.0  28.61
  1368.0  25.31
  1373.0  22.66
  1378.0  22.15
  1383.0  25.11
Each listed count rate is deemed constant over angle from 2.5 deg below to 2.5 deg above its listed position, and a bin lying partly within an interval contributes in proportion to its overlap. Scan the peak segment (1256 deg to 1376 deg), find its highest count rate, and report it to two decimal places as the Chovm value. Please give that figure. 35.72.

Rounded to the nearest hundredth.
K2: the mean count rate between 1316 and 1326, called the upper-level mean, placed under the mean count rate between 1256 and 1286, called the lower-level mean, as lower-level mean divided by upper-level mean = 1.00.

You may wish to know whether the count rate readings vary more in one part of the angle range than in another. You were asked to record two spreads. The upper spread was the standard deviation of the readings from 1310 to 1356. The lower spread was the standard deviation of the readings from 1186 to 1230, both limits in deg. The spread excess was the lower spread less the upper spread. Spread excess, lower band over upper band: -0.5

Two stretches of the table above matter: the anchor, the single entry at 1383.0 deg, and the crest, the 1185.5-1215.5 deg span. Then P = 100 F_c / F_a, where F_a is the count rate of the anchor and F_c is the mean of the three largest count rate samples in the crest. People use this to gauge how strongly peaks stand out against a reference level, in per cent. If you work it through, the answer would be 142.1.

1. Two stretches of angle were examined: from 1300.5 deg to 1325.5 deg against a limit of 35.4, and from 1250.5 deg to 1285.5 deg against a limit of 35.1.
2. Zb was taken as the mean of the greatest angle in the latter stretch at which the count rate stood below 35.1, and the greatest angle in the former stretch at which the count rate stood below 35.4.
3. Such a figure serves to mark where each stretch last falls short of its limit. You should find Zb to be 1300.5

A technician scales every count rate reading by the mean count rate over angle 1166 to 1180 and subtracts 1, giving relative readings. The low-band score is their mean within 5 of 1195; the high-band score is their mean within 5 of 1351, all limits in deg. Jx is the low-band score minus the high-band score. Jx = 0.03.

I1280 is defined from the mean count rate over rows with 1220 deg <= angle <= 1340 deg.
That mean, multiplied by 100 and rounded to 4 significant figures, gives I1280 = 3505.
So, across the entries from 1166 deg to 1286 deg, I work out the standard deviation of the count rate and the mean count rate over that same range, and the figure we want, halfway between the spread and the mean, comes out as 18.0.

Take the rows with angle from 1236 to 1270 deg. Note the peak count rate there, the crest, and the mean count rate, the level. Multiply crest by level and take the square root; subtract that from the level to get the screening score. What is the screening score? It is -0.4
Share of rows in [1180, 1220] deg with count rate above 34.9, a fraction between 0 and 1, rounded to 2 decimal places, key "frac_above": 0.75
